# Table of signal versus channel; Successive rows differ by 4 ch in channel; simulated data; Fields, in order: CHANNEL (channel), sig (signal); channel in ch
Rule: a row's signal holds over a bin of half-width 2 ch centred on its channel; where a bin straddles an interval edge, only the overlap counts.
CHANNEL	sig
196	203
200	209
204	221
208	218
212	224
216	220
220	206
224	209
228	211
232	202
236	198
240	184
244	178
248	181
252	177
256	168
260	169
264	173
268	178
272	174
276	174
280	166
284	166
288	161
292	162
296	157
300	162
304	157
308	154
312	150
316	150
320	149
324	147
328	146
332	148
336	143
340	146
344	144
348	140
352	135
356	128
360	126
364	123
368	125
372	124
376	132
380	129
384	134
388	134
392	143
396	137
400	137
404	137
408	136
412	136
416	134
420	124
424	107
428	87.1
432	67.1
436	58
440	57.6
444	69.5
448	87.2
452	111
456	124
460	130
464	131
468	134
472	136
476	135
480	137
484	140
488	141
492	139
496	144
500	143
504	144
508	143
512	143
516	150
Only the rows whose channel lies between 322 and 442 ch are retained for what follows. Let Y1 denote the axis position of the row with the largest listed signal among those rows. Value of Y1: 332 ch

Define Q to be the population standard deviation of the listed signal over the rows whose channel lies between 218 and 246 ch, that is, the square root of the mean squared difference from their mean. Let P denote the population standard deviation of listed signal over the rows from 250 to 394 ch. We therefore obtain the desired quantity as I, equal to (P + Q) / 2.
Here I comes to 14.1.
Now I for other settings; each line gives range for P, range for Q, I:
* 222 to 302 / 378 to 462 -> 22.1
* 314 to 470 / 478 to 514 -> 13.7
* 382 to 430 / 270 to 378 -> 15.1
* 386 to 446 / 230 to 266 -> 21.7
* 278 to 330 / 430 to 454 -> 12.8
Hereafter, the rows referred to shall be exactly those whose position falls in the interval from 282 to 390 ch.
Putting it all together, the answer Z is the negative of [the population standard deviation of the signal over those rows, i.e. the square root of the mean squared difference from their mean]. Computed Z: -13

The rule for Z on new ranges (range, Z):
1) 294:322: -4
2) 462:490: -3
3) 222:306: -16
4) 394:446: -32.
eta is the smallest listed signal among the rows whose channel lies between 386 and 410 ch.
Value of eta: 134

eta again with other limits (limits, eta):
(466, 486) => 134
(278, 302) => 157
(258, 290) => 161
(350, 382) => 123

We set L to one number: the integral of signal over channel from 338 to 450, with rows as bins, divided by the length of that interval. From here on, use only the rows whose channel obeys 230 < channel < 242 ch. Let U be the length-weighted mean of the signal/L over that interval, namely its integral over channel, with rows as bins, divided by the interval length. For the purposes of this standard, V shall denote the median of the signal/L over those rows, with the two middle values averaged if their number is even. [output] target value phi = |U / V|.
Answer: 0.98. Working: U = 1.63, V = 1.66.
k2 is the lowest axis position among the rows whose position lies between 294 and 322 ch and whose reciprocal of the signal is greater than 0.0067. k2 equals 320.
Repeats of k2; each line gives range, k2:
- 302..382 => 320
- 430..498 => 432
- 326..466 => 328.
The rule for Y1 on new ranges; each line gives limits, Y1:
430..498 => 496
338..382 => 340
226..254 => 228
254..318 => 268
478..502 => 496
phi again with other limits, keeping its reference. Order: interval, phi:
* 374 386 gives 1.00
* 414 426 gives 0.98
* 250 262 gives 1.01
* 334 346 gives 1.00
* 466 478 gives 1.00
